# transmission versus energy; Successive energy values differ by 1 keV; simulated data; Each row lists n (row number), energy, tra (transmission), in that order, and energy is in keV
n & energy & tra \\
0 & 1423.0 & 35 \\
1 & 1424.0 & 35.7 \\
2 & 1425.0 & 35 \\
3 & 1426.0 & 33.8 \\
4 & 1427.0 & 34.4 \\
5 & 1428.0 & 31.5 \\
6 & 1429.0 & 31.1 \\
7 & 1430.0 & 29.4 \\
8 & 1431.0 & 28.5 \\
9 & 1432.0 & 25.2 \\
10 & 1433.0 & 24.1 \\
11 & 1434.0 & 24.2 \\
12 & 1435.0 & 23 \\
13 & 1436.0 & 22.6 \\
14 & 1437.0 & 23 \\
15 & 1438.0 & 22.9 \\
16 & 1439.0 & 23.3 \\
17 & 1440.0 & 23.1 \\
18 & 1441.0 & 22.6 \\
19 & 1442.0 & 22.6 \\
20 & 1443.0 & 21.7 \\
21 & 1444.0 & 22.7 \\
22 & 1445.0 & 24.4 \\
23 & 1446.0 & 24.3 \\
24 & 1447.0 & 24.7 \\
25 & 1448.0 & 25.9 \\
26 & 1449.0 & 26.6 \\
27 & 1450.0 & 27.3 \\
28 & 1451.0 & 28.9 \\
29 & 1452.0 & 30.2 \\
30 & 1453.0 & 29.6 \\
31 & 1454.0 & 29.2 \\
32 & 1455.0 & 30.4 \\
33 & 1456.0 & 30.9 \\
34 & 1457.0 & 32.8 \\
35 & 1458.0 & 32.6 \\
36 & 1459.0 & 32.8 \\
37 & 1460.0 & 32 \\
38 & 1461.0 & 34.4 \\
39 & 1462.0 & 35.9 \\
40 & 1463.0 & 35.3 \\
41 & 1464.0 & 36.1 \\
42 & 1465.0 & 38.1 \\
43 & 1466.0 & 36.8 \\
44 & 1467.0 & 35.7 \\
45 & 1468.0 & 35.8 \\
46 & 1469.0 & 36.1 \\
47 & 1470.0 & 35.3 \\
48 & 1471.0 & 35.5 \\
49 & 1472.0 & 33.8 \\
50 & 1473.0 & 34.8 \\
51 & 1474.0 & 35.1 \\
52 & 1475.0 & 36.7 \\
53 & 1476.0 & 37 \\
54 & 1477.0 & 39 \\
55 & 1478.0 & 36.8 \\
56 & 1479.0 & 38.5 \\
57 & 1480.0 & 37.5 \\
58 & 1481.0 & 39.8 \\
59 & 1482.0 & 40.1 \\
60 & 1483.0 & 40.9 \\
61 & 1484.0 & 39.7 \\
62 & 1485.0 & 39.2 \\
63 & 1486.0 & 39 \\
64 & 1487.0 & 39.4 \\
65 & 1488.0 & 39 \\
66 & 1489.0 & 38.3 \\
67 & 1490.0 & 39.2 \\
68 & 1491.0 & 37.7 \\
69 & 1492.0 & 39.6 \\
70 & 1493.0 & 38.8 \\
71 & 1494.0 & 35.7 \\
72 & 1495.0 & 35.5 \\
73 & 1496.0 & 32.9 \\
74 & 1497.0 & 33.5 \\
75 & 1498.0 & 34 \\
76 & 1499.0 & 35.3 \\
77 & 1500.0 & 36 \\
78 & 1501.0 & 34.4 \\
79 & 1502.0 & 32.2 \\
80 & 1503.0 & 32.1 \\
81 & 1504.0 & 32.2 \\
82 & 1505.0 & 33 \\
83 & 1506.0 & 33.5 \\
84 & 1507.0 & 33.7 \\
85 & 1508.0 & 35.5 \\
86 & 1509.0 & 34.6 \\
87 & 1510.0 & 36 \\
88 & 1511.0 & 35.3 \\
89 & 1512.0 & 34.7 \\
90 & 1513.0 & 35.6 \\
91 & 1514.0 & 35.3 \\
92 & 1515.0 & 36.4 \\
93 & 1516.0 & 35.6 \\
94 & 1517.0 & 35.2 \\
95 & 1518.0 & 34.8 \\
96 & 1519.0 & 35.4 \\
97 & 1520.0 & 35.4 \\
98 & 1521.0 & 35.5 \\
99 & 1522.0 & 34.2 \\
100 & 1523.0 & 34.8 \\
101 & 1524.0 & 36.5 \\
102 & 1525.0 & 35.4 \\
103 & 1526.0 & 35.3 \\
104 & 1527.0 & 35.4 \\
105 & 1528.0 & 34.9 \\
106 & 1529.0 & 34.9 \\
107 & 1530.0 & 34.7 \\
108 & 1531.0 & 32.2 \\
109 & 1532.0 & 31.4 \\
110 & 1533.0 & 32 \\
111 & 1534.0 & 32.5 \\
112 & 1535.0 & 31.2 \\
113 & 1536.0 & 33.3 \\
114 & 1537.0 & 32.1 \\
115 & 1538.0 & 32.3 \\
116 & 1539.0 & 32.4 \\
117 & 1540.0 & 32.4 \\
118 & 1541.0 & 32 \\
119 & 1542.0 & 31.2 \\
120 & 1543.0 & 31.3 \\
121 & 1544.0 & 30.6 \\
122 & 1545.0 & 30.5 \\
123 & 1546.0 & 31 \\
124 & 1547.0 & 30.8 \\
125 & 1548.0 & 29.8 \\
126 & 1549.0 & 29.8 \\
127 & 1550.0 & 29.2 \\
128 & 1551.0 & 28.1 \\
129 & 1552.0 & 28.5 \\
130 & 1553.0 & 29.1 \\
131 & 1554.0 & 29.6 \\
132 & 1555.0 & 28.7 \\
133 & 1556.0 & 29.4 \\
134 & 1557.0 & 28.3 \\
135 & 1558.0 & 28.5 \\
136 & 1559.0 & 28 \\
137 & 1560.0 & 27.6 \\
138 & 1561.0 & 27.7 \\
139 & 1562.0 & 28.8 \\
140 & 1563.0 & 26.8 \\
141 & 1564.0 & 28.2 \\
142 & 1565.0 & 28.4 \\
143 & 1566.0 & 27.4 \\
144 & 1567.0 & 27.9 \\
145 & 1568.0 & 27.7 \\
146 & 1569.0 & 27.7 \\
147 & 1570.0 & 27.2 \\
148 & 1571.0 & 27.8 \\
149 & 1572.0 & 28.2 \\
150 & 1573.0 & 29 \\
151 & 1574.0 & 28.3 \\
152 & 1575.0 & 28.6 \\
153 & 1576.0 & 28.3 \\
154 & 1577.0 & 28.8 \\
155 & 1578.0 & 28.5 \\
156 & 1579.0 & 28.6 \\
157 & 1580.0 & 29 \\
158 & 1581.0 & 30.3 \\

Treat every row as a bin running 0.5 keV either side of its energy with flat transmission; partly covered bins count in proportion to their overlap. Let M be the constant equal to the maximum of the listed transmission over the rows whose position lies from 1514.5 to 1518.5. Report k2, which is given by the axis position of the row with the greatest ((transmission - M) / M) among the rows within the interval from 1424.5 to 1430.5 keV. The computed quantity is 1425.0 keV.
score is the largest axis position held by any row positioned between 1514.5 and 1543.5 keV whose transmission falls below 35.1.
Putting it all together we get 1543.0 keV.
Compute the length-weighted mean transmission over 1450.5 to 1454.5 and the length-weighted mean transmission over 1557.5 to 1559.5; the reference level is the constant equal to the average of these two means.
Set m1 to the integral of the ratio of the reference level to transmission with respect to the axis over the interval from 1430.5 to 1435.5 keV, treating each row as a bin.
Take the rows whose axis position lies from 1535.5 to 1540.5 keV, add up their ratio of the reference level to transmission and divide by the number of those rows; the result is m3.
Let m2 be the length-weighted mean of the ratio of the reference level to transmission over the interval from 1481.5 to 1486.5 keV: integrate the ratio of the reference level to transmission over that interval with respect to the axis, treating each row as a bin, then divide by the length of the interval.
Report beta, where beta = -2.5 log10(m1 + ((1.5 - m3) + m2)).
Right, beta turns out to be -2.13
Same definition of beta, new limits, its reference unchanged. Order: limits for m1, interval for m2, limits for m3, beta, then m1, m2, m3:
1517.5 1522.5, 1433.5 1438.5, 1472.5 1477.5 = -1.96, 4.1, 1.25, 0.79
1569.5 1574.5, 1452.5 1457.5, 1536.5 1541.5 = -2.06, 5.1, 0.95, 0.90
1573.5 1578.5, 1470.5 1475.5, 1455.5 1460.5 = -2.03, 5.1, 0.82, 0.90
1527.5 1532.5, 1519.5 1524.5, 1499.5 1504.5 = -1.90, 4.3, 0.82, 0.87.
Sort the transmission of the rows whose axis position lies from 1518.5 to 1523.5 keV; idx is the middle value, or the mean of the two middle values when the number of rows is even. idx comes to 35.4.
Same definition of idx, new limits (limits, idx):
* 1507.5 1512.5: 35.3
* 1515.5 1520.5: 35.4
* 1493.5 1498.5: 34.0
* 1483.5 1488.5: 39.2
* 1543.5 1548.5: 30.6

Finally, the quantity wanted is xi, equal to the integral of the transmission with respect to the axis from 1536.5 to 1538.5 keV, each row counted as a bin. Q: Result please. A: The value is 64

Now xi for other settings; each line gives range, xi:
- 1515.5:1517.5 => 71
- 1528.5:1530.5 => 70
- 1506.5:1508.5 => 69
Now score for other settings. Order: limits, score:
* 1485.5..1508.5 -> 1507.0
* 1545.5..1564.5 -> 1564.0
